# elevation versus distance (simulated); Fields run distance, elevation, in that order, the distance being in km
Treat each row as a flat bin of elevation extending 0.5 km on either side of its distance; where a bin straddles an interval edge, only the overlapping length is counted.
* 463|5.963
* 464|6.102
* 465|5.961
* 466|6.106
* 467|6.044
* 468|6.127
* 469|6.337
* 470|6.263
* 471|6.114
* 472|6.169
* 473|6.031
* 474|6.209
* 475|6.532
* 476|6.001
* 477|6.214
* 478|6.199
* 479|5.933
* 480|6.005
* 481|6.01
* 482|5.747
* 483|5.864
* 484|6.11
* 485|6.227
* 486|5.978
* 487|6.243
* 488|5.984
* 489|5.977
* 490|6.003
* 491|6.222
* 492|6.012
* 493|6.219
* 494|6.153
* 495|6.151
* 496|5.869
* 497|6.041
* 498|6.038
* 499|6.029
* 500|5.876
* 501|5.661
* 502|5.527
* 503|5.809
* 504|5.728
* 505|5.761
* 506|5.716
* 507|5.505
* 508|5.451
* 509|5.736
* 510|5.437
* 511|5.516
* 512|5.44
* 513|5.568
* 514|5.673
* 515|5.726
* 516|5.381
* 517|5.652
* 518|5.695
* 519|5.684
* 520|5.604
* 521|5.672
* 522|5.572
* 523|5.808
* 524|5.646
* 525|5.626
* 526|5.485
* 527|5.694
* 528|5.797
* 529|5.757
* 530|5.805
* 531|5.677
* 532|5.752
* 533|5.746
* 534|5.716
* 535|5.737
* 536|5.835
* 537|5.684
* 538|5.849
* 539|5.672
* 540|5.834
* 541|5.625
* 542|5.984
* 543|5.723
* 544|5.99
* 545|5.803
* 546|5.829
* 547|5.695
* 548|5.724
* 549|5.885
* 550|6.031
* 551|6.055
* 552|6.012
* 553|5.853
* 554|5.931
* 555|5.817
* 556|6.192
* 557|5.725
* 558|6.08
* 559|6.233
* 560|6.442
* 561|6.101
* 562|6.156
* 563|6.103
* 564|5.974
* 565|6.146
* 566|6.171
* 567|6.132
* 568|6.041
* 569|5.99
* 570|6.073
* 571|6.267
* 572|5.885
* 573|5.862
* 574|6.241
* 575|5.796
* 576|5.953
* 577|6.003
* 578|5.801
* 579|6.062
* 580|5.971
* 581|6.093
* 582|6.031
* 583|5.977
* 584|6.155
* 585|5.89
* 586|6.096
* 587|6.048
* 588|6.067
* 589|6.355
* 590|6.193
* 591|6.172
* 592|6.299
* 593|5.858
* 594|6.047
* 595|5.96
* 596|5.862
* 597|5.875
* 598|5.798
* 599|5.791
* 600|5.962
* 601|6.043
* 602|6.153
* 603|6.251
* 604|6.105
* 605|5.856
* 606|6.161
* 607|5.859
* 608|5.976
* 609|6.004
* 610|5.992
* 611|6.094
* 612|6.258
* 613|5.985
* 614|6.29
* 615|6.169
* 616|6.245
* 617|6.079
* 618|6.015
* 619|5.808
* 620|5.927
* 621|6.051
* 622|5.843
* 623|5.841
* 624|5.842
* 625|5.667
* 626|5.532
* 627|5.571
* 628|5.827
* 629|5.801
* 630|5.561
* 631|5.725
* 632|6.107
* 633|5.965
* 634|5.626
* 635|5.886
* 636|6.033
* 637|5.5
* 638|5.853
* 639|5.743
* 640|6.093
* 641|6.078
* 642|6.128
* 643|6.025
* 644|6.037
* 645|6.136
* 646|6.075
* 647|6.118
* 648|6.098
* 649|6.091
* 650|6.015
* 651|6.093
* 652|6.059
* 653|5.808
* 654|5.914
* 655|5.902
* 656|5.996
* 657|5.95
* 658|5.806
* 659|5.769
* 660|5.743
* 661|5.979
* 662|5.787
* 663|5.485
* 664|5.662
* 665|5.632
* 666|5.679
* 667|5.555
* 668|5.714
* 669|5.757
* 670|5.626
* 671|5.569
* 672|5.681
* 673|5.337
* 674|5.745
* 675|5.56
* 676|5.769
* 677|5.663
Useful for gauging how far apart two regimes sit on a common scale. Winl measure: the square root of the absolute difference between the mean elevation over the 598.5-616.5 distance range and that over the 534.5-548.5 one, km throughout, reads 0.53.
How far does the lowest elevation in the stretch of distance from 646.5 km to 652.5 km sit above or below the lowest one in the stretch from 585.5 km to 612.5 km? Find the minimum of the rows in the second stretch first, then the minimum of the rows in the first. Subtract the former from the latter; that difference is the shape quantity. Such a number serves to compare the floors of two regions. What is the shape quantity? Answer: 0.22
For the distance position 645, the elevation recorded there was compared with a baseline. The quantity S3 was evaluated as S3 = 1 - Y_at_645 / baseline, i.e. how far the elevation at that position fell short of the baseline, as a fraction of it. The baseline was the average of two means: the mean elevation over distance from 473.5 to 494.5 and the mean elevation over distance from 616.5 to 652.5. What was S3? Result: -0.02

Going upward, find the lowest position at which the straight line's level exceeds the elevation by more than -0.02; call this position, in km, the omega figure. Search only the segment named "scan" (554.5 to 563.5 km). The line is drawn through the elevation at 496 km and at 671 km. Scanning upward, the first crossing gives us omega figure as 557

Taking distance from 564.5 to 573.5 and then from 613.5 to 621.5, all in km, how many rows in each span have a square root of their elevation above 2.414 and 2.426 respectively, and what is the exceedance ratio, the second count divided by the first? 0.78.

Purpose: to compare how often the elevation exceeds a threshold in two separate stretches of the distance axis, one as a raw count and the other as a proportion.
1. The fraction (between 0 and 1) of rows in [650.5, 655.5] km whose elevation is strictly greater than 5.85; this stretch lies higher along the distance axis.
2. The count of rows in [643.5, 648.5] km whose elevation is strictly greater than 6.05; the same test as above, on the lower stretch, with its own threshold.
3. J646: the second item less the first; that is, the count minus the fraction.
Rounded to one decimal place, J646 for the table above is 3.2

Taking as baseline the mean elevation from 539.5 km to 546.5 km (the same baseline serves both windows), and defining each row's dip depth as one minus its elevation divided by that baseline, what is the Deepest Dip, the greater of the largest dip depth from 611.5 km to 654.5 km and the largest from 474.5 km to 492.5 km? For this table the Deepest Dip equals 0.056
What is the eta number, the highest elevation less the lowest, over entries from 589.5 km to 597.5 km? 0.44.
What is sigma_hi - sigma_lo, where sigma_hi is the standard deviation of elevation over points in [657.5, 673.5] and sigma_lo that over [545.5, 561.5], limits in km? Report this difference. -0.06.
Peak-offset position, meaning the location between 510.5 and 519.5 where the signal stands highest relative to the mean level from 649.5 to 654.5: 515 km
